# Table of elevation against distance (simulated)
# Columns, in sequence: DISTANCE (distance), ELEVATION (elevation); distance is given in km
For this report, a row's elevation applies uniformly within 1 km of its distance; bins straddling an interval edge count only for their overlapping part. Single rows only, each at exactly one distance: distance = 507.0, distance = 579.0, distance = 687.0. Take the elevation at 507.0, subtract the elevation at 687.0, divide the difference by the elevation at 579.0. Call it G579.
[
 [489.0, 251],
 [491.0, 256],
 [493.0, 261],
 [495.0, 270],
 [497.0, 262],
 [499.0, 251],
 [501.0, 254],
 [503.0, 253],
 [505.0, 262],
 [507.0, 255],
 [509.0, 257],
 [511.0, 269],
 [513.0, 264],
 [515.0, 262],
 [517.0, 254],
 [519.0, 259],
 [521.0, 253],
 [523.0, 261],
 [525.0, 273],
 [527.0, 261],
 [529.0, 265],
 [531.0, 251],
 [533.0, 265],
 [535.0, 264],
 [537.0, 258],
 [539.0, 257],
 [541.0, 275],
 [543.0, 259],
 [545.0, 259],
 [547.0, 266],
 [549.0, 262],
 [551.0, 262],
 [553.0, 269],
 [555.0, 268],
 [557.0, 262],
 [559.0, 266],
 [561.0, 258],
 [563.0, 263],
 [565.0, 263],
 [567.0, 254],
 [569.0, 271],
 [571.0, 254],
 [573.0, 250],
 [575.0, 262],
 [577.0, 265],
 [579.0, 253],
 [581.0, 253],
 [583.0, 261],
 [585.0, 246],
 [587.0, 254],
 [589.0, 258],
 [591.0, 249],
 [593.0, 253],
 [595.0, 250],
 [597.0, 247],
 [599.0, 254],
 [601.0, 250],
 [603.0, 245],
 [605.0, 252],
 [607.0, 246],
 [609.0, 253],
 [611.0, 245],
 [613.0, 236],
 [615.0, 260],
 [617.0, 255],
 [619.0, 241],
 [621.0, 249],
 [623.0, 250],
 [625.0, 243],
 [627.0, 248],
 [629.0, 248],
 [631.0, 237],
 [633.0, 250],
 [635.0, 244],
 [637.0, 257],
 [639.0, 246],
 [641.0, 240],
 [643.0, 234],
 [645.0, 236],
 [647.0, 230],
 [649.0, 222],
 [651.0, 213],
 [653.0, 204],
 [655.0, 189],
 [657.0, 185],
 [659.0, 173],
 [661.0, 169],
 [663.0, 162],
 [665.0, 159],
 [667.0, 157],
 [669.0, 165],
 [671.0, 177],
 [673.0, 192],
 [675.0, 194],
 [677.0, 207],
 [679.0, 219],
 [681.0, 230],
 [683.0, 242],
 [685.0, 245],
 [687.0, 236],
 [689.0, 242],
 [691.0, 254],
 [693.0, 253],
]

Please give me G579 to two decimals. 0.08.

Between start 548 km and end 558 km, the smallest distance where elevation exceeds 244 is 549.0 km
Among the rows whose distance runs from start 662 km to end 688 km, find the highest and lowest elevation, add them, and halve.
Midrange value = 201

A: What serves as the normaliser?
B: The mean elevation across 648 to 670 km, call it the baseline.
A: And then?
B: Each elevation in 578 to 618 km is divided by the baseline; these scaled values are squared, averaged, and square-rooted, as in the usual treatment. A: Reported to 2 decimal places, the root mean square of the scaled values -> 1.38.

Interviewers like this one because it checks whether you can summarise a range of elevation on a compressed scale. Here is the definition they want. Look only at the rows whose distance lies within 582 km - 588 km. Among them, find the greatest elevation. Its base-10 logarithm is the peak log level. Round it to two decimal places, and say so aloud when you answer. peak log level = 2.42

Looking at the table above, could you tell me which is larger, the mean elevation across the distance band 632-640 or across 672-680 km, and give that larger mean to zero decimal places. 249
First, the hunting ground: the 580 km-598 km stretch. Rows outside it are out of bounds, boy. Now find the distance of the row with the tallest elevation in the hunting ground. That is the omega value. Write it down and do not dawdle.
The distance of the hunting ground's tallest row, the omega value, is 583.0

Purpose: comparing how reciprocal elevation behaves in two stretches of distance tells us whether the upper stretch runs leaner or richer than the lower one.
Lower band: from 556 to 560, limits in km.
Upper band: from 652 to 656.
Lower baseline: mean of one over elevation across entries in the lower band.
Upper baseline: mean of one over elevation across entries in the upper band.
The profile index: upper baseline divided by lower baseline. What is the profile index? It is 1.35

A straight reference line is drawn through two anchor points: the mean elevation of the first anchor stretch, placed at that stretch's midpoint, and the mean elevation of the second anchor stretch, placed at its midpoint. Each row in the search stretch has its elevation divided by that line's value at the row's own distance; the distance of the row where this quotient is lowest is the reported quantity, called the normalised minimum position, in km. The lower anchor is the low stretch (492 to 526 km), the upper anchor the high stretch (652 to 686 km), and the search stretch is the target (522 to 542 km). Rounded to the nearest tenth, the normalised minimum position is 531.0 km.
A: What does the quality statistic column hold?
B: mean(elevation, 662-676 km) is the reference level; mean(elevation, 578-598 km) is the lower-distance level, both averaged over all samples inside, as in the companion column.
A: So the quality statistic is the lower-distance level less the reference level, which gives 80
